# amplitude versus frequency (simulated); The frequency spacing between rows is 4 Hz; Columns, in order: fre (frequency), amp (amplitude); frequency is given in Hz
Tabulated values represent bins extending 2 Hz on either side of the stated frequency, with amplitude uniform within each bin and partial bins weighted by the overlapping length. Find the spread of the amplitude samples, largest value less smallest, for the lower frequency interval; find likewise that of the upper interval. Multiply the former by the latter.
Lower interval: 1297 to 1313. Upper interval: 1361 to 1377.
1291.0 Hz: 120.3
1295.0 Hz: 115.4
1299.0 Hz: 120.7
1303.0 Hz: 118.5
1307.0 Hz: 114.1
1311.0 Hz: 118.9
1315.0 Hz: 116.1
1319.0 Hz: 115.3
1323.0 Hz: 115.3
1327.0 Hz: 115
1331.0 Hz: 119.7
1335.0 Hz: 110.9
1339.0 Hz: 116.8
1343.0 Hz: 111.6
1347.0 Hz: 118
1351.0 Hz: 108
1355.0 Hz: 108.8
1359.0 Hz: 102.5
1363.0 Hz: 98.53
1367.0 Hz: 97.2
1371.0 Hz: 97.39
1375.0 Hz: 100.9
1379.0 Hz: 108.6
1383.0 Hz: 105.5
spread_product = 24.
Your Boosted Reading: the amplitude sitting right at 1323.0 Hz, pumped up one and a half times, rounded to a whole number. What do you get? 173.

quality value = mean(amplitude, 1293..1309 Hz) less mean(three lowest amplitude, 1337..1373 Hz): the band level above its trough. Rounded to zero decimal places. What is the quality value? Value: 19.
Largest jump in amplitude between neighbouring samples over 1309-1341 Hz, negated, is -8.8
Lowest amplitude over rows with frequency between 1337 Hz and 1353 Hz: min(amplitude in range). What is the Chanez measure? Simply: 108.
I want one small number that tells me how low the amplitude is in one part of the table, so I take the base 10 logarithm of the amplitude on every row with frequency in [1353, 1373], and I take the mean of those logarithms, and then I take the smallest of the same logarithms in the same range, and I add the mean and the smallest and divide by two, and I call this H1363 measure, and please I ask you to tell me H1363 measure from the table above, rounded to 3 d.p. 1.996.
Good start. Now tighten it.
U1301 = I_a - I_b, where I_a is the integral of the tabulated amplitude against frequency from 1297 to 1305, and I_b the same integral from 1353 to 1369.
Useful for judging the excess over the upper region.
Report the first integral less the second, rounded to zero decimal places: -671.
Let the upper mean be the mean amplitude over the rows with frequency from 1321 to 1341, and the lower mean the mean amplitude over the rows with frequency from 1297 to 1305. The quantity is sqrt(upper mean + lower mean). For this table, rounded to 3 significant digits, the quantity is 15.3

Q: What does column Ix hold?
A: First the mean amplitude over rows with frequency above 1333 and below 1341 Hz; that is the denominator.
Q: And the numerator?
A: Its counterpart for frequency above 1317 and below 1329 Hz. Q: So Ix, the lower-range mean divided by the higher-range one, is 1.01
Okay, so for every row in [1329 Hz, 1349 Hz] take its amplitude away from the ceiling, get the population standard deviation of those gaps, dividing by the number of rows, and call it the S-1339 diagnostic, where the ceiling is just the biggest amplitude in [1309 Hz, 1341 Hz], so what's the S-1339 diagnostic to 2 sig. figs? 3.5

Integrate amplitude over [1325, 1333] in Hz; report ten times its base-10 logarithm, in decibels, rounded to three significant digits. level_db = 29.7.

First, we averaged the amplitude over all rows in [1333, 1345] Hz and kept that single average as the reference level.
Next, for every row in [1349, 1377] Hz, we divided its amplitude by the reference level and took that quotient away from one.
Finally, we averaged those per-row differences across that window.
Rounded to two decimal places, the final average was 0.10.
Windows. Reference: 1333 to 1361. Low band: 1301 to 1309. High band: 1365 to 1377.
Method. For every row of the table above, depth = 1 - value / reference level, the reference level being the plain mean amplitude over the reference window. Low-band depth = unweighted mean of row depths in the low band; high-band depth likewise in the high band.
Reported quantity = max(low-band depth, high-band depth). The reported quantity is 0.11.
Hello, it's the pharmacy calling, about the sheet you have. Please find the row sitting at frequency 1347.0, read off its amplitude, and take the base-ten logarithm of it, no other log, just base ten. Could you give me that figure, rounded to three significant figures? 2.07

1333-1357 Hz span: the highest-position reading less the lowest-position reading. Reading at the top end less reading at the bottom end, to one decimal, -2.1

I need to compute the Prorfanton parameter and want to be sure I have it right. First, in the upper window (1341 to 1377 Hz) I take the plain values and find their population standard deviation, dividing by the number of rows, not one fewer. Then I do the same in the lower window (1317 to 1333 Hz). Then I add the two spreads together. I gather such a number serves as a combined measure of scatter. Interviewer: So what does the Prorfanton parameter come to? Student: 8.8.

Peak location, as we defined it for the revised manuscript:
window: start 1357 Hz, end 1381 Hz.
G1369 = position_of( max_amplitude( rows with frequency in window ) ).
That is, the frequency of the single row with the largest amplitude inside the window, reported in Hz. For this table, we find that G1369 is 1379.0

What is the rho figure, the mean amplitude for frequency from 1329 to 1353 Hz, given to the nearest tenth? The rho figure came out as 114.2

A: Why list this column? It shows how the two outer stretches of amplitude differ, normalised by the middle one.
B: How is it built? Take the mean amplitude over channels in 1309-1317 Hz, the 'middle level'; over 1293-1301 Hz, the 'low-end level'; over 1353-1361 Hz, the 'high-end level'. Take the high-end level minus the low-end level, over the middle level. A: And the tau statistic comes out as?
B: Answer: -0.11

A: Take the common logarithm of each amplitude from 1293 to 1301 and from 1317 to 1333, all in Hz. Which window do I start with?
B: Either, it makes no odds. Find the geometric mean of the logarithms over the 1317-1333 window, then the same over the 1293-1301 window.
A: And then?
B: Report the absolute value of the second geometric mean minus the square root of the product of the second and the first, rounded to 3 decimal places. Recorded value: 0.003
